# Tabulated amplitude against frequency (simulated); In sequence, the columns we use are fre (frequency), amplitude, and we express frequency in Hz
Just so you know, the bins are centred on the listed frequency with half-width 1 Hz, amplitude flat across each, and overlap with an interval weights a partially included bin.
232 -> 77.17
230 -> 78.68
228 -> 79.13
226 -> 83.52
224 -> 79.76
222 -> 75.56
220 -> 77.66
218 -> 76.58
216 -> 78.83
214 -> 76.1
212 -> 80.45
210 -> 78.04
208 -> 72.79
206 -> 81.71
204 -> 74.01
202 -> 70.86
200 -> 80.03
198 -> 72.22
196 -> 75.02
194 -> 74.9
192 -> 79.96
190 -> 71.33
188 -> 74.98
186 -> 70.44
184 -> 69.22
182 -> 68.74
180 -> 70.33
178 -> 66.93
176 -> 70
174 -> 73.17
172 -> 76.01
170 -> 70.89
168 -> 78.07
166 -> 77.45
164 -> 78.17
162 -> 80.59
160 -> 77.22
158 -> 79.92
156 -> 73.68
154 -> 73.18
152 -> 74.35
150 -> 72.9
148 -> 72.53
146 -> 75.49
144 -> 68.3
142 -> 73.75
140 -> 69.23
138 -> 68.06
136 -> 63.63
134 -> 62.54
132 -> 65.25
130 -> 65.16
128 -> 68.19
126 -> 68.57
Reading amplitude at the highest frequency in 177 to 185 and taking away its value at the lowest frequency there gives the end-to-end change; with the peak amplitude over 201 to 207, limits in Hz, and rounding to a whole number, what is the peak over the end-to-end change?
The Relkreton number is 36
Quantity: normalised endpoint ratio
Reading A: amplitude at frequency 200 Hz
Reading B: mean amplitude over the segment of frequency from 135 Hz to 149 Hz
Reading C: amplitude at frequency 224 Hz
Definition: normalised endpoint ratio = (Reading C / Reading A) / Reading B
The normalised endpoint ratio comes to 0.0142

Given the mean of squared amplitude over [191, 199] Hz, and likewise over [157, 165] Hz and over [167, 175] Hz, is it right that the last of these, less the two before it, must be -6388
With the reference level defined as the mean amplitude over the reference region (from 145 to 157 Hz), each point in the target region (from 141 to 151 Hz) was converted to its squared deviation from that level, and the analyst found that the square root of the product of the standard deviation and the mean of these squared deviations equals 9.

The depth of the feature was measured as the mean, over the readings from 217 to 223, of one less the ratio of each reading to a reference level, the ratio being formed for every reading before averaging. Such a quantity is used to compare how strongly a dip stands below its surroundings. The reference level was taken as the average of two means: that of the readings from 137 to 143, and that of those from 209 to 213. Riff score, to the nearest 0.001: -0.024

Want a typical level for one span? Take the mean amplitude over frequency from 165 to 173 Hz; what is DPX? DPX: 76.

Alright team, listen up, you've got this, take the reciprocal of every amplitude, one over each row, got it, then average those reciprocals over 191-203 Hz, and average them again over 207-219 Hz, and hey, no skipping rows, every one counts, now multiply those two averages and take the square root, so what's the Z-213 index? 0.0131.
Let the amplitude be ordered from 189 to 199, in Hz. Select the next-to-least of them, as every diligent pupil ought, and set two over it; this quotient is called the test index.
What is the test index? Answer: 0.0277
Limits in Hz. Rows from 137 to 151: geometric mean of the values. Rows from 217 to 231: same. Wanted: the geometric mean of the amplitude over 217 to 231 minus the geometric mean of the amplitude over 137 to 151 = 7.2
